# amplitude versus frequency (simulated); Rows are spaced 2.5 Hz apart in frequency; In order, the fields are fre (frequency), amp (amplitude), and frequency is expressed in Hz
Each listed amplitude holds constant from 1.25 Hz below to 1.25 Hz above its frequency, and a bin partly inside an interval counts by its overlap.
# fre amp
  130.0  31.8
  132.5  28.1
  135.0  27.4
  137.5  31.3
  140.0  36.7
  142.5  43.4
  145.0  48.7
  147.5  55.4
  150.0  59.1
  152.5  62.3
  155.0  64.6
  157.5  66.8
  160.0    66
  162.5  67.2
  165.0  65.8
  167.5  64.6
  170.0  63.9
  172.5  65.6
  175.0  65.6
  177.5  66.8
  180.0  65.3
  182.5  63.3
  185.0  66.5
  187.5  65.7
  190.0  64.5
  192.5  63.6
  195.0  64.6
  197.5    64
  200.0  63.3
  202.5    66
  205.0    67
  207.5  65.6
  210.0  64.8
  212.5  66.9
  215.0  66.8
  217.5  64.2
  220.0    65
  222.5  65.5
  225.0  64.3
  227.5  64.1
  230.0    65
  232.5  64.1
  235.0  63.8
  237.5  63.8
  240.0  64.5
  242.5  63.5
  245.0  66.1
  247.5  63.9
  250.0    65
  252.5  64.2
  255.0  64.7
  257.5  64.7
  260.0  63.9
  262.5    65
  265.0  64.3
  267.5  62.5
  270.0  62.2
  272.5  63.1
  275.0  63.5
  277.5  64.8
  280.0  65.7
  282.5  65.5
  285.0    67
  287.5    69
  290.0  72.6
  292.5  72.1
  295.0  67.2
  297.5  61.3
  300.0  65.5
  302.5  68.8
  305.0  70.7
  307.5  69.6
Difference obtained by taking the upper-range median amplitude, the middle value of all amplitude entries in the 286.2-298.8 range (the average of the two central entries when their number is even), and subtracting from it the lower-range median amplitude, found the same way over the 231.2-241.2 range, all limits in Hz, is 5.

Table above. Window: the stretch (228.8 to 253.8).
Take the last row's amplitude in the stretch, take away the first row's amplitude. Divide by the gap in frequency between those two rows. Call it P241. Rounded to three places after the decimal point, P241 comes -0.036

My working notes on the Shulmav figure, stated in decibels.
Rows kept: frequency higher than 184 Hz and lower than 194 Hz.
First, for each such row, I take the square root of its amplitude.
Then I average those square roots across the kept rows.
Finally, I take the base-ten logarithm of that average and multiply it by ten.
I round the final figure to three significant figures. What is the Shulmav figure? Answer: 9.07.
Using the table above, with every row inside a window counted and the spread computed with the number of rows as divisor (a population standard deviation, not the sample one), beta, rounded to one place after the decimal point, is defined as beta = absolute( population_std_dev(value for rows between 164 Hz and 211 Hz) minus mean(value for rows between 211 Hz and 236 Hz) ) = 63.9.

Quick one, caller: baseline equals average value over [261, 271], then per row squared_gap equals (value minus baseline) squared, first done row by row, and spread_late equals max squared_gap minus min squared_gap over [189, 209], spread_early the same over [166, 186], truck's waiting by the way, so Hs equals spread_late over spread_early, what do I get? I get 1.1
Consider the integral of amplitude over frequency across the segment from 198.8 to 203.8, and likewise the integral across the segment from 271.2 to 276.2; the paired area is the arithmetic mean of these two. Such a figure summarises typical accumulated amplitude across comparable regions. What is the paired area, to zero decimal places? 320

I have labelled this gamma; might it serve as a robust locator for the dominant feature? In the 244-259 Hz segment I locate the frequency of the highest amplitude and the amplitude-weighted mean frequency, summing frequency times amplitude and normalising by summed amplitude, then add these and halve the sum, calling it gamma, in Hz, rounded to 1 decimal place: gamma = 248.1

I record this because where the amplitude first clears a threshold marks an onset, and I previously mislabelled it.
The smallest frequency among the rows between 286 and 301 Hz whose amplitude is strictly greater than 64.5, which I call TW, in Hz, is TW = 287.5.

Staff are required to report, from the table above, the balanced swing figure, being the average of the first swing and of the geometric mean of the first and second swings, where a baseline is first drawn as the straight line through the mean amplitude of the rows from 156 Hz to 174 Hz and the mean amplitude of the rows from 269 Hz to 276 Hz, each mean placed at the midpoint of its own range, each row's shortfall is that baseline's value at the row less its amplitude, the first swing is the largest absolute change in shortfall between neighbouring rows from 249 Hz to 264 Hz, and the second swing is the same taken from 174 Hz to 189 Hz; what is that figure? 1.56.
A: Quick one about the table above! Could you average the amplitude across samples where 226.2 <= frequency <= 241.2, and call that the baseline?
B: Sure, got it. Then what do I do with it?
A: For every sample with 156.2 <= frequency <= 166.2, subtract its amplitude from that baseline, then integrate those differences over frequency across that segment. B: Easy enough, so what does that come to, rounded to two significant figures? -22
